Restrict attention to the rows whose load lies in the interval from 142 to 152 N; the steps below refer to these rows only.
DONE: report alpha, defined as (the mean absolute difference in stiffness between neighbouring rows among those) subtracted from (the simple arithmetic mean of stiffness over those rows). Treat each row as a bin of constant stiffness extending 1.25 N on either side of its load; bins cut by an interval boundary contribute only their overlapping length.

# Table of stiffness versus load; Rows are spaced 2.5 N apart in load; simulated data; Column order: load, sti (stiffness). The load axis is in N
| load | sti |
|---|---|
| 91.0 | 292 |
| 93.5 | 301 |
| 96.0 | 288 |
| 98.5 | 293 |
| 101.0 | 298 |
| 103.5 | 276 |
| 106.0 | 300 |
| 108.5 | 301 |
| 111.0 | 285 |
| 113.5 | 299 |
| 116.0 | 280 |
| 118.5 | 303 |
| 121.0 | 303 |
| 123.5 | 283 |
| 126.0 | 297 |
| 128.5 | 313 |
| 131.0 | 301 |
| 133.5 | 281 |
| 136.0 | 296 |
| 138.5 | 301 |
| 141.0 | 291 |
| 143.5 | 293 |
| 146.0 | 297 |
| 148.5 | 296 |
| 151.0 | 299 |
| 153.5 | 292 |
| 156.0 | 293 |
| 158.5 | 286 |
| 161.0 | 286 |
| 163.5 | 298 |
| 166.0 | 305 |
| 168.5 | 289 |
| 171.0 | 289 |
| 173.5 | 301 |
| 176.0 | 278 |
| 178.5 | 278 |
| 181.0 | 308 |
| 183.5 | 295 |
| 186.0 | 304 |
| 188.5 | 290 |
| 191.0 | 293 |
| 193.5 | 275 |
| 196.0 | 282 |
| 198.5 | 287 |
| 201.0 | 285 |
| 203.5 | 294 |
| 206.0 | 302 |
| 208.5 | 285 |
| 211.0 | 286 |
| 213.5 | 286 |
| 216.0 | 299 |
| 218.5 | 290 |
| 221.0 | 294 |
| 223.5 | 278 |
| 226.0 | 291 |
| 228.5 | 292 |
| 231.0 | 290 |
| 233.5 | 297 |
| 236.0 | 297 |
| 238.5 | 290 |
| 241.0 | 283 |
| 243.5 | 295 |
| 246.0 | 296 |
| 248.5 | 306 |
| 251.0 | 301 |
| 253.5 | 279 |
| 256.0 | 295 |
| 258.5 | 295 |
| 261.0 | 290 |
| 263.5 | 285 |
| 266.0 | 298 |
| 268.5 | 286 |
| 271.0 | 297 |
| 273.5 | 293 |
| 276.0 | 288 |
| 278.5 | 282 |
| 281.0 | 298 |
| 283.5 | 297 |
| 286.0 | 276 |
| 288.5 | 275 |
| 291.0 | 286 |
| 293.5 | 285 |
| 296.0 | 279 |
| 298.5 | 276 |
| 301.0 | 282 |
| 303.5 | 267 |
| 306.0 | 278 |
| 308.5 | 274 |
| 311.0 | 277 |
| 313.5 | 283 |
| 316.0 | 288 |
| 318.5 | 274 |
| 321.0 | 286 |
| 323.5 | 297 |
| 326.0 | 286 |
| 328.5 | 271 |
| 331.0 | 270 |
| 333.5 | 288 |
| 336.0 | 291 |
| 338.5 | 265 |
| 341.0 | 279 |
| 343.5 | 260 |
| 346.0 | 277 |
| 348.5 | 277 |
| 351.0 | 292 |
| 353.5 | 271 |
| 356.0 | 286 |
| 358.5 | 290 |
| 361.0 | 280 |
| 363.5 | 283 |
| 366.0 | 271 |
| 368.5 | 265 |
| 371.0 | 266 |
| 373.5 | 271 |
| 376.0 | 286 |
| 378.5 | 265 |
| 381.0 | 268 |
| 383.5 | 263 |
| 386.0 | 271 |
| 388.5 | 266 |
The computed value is 294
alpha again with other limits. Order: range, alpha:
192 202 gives 278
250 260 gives 280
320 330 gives 273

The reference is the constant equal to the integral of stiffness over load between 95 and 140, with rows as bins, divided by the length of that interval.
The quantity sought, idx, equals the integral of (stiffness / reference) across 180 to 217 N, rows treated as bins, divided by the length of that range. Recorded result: 0.989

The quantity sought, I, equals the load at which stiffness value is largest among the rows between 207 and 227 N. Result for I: 216.0 N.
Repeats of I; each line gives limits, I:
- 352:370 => 358.5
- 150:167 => 166.0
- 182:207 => 186.0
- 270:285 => 281.0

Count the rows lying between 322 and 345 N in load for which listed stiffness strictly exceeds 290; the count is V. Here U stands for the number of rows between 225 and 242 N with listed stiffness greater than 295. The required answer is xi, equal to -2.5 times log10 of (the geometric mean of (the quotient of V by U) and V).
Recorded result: -0.4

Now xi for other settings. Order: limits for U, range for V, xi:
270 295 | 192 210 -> -0.2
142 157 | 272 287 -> -0.6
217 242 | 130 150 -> -1.7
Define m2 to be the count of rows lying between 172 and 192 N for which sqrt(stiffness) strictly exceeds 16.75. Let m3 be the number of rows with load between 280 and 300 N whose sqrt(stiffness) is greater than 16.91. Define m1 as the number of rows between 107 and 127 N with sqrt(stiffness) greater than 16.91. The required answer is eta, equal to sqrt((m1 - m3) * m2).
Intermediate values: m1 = 5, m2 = 6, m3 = 3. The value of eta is 3.5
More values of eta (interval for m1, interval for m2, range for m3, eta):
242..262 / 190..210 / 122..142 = 2.6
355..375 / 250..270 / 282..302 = 0.0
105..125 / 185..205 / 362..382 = 5.3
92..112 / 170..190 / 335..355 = 4.9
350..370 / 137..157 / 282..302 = 2.8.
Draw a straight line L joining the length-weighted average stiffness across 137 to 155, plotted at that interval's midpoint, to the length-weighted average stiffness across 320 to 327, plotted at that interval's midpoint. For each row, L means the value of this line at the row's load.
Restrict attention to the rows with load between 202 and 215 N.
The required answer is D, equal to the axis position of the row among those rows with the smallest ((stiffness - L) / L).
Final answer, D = 208.5 N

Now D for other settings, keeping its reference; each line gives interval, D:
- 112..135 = 116.0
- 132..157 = 133.5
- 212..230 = 223.5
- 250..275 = 253.5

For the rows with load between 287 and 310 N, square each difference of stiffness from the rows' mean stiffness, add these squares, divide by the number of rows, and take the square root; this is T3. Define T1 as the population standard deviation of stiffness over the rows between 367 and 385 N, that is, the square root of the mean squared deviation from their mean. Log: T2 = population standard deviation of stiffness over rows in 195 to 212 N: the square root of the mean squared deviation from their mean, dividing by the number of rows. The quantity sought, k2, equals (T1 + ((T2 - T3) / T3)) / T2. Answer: 1.2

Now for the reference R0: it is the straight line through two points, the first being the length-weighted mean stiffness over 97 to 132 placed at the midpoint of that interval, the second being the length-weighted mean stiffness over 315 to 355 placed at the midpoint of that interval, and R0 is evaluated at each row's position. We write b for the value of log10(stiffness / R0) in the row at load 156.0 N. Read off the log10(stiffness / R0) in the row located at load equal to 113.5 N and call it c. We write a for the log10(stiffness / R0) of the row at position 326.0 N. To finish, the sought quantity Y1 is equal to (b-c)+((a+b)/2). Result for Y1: 0.00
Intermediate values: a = 0.009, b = 0.001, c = 0.006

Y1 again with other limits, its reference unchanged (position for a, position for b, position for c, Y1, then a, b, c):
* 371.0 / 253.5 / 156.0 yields -0.02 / -0.018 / -0.010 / 0.001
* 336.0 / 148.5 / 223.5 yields 0.03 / 0.018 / 0.005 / -0.014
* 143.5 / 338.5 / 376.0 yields -0.05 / 0.000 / -0.023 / 0.015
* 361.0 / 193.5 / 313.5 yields -0.03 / 0.004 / -0.022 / 0.003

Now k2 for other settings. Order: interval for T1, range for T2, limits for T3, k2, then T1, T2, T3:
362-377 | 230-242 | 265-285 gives 1.5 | 8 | 5.2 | 5.85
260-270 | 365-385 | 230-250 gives 0.8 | 5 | 6.8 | 6.32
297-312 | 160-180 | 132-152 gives 0.6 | 5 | 9.4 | 5.80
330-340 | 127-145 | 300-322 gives 1.3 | 11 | 9.2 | 6.27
